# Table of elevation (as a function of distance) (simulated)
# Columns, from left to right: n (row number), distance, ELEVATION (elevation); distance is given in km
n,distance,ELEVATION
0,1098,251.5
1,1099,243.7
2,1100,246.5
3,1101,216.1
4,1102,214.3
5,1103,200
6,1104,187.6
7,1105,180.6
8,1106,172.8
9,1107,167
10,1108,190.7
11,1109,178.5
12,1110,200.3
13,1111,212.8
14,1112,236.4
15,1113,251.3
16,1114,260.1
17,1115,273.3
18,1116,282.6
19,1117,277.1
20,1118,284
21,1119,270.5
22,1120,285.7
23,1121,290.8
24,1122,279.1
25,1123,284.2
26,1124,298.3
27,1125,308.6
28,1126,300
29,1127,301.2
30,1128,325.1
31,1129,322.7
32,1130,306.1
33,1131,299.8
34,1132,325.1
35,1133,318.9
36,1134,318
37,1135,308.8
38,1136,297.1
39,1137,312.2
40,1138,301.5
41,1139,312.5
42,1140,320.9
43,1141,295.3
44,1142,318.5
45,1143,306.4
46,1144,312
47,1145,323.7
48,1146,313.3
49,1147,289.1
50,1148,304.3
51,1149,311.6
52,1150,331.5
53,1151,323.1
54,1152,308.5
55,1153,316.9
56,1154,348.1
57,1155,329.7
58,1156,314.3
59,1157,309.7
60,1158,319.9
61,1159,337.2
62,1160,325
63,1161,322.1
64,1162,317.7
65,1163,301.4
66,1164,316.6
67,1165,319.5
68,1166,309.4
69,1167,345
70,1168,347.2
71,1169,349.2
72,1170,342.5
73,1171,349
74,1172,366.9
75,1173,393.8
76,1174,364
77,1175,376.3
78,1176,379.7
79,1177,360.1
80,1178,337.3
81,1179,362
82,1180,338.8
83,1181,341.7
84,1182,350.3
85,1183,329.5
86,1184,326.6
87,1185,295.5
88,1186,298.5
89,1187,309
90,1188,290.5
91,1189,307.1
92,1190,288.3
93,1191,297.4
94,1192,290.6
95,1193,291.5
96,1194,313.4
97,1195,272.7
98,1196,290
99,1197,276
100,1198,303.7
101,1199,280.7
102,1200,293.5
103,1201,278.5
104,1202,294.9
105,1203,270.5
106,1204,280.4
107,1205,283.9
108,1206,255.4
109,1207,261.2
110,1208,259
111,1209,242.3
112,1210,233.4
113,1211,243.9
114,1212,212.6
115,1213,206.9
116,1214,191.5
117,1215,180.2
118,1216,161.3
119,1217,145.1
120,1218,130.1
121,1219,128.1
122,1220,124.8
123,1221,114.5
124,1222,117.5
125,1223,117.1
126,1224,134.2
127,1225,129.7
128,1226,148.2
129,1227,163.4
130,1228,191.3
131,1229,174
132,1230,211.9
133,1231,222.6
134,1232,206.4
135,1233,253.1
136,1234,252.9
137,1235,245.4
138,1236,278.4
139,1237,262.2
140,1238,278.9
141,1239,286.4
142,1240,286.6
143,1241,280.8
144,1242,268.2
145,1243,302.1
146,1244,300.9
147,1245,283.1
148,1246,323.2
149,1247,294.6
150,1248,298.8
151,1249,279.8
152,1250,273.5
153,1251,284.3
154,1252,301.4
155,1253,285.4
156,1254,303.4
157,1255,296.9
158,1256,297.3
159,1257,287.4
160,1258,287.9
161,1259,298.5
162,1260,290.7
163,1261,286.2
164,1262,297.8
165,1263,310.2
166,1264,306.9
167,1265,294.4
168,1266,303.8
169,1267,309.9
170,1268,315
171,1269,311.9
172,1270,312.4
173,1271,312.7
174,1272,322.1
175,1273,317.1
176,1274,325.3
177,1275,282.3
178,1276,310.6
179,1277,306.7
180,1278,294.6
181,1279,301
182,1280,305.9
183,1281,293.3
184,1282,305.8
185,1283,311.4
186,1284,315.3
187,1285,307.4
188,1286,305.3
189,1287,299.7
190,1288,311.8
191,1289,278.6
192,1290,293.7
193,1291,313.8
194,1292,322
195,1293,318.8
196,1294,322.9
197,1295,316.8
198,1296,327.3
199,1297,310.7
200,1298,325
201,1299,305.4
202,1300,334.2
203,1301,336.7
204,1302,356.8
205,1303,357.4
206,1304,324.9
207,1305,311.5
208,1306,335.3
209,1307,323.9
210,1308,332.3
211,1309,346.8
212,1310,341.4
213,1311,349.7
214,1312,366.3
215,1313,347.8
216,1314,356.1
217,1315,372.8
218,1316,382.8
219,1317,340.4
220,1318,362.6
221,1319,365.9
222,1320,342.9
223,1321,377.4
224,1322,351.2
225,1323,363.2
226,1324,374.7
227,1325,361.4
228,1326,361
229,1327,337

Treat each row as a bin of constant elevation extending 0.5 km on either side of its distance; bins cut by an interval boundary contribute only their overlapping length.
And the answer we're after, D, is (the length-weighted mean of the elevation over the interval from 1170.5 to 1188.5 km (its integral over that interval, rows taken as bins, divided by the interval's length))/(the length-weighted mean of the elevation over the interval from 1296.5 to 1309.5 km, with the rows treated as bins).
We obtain 1.0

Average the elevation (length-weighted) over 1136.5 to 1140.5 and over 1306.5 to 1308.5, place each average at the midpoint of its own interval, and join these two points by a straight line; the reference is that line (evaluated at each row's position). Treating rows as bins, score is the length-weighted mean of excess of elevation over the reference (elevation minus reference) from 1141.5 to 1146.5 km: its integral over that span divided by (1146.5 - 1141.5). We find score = 2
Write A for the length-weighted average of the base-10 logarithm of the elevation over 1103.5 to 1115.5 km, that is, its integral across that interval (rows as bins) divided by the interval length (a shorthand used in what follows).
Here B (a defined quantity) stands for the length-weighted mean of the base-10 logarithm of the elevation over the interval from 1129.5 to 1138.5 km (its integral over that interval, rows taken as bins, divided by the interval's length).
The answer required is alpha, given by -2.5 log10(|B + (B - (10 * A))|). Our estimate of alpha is -3.15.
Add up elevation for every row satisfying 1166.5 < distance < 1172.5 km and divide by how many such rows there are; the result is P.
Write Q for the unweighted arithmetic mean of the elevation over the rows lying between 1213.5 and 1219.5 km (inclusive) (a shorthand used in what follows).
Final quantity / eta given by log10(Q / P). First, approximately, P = 350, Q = 156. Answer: -0.35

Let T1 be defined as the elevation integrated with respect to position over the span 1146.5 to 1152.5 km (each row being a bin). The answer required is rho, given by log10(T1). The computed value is 3.27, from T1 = 1868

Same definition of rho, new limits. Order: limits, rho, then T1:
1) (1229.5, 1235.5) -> 3.14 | 1392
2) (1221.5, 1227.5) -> 2.91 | 810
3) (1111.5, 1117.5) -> 3.20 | 1581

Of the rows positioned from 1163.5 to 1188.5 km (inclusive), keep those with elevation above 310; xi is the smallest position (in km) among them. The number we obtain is 1164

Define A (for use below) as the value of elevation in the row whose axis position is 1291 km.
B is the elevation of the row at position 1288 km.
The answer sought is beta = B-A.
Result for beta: -2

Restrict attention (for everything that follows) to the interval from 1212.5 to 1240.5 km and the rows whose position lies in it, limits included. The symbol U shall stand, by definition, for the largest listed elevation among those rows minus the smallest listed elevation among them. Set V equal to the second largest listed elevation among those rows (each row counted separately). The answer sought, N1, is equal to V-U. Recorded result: 114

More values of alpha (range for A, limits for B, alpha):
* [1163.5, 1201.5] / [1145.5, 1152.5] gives -3.26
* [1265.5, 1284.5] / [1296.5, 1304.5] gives -3.24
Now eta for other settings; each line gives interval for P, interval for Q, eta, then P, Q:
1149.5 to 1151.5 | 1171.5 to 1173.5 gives 0.07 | 327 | 380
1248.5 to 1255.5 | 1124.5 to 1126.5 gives 0.02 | 289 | 304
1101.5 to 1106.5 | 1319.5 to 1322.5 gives 0.27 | 191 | 357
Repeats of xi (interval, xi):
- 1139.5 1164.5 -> 1140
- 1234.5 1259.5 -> 1246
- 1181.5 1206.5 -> 1182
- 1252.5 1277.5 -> 1263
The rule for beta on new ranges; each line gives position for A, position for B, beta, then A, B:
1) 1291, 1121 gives -23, 313.8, 290.8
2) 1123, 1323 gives 79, 284.2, 363.2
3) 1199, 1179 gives 81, 280.7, 362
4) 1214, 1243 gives 111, 191.5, 302.1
